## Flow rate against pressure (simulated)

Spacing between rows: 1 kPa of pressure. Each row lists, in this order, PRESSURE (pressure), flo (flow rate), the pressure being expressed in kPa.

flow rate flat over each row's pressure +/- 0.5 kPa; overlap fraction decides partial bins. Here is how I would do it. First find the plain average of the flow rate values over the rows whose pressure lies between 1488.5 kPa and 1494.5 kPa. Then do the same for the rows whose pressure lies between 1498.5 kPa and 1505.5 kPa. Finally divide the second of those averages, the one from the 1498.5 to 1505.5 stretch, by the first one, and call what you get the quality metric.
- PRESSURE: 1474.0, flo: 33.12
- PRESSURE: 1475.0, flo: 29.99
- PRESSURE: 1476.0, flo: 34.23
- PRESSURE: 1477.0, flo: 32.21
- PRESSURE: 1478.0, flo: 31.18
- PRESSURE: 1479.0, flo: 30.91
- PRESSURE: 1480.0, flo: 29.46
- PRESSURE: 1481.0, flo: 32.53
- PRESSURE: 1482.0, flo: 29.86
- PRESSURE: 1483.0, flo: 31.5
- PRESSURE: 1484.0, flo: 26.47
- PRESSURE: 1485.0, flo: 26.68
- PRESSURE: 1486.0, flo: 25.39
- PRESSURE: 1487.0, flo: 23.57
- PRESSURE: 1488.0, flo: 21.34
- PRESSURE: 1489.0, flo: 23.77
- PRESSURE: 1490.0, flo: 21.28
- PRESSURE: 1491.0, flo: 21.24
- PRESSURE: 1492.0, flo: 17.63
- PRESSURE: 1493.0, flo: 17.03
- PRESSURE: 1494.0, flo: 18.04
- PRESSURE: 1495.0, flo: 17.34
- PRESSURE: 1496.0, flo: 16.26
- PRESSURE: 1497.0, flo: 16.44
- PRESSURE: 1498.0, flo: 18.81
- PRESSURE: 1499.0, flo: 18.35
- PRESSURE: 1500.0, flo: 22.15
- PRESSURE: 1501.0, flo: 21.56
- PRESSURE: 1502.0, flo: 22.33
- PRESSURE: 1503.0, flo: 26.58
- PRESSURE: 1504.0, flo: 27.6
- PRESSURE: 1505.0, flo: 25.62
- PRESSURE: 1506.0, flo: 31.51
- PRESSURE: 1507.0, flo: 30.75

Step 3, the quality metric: 1.18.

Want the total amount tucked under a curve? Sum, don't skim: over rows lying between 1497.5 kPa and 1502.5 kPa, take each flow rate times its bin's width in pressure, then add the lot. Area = 103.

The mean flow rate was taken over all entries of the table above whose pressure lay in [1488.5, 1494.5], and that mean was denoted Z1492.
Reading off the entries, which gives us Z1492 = 20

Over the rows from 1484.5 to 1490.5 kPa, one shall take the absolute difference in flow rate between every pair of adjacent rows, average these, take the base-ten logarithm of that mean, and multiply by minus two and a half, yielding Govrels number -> -0.78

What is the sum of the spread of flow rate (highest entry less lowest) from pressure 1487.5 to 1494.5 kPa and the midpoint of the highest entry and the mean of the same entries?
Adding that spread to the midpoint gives 28.6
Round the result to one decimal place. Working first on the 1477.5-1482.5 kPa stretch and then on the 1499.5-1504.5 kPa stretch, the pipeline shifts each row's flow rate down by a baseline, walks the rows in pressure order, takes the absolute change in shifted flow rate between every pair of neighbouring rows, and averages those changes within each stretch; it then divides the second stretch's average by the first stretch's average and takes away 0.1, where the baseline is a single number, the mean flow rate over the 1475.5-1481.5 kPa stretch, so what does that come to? 0.8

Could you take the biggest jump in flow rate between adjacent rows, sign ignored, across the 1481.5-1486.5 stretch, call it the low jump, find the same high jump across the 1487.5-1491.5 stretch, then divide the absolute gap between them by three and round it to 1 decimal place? 0.8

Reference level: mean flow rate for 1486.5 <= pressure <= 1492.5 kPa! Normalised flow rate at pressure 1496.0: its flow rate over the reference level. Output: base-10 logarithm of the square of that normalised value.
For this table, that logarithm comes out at -0.24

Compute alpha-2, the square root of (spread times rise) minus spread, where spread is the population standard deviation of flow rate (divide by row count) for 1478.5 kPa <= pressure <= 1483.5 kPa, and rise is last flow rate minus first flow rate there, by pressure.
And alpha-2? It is -0.3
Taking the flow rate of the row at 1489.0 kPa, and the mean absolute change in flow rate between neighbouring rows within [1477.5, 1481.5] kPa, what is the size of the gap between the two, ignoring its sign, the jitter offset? 22.2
